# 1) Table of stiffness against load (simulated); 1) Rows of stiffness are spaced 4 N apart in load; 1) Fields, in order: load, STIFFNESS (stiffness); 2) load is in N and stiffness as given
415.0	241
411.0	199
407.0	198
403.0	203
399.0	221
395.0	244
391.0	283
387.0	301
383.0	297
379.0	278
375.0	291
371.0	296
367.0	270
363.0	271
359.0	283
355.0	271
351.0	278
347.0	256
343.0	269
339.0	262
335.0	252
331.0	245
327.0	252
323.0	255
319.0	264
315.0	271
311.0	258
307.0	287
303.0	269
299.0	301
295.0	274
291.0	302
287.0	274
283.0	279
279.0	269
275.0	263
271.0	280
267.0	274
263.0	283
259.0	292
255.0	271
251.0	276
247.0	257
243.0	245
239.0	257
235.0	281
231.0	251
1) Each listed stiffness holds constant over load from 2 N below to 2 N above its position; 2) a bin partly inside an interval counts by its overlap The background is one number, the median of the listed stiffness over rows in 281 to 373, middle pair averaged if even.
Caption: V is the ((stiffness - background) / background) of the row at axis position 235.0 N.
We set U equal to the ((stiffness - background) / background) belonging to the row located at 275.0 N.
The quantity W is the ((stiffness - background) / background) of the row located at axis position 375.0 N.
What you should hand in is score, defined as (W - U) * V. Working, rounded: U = -0.03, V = 0.04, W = 0.074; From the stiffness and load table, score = 0.004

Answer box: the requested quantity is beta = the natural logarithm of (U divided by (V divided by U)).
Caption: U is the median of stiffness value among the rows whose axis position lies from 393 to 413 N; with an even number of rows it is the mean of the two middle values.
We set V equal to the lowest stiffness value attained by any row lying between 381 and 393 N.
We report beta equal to 4.98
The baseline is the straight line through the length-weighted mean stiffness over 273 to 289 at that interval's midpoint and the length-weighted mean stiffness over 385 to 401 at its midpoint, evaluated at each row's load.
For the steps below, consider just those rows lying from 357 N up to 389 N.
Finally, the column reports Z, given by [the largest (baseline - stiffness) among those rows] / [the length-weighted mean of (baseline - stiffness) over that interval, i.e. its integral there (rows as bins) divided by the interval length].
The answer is 0.3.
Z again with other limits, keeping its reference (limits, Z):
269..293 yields -1.3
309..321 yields 2.6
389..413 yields 1.7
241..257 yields 2.5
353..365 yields 0.6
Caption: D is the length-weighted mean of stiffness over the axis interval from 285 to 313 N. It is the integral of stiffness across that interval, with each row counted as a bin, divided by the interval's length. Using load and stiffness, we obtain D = 281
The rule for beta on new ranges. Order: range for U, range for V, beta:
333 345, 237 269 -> 5.64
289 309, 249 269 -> 5.72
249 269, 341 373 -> 5.70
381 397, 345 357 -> 5.79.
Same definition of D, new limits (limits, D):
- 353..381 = 280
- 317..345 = 257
